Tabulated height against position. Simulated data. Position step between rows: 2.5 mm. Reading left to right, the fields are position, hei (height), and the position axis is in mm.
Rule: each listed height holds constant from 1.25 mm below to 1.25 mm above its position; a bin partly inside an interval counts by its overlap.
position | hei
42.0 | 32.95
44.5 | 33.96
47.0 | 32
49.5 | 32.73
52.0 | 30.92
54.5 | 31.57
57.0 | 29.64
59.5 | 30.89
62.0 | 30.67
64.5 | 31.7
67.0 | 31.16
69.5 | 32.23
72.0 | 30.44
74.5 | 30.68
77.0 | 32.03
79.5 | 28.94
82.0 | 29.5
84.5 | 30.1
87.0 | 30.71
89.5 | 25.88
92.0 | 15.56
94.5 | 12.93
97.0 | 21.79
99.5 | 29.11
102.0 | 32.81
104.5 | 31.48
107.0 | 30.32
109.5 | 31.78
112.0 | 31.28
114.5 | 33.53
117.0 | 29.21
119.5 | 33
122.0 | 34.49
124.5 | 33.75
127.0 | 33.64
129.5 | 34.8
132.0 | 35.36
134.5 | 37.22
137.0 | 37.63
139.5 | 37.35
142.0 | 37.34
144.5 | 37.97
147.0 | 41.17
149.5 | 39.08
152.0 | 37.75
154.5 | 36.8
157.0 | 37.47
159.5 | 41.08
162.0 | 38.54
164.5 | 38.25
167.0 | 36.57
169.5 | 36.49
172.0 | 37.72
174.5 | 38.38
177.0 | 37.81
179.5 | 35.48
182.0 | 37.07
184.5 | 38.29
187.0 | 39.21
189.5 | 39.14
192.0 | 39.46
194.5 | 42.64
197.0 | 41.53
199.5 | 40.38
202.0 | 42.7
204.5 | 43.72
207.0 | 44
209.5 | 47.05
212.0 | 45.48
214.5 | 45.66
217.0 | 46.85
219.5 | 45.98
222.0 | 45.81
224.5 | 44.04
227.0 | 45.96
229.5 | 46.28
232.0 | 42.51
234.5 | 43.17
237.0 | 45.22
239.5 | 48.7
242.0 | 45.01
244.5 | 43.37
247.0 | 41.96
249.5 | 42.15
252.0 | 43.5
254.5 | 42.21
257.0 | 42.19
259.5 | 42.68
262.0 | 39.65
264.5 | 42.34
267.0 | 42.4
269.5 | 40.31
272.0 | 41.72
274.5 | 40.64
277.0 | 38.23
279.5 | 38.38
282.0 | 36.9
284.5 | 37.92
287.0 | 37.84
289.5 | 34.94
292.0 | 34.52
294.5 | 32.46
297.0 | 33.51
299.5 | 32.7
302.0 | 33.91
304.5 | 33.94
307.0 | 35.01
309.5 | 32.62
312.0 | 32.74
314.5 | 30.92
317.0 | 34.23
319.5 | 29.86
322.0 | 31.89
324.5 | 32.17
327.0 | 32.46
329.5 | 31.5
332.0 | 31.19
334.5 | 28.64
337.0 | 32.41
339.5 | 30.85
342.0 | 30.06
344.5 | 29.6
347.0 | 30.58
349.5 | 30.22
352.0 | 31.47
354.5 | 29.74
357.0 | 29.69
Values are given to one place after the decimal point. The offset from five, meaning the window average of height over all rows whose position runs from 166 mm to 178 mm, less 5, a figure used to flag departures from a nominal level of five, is 32.4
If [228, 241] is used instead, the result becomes 40.2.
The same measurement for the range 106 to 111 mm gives 26.1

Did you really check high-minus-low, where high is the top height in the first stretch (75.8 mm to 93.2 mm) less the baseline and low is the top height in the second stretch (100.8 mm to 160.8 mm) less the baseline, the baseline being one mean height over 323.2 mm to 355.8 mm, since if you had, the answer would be -9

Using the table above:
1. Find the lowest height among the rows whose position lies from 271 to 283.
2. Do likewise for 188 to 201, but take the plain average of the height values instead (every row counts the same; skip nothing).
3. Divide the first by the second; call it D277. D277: 0.91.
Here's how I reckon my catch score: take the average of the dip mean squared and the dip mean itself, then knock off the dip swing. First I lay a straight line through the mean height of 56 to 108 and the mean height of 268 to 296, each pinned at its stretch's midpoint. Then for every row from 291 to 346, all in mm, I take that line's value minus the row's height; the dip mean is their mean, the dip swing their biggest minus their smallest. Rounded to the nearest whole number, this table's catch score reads 21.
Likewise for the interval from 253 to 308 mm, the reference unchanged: -12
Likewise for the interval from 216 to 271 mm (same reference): 17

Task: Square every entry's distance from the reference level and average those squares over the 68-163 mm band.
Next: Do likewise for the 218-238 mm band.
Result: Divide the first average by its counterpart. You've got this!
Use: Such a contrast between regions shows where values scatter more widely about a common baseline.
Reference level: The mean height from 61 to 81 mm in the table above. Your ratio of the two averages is 0.19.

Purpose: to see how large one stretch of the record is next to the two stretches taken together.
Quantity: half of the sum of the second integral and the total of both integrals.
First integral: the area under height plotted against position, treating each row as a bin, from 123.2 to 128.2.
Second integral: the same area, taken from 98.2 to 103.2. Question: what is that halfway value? 239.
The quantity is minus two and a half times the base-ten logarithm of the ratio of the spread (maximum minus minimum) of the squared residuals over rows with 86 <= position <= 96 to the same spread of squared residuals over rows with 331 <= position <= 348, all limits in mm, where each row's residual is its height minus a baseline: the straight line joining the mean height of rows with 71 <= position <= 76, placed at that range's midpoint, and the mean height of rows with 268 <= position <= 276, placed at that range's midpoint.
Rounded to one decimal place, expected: -1.4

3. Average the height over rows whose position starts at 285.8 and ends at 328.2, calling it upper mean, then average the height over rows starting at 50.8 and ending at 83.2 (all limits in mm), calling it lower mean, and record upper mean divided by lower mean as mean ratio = 1.08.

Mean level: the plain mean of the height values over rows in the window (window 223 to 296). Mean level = 41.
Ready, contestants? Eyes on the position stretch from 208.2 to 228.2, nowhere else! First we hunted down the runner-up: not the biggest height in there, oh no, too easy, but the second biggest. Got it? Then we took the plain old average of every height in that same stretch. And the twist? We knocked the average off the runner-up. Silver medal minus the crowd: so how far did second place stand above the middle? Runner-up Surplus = 1.00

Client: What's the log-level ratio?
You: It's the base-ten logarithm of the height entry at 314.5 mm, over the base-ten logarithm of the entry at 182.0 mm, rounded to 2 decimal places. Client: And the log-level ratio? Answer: 0.95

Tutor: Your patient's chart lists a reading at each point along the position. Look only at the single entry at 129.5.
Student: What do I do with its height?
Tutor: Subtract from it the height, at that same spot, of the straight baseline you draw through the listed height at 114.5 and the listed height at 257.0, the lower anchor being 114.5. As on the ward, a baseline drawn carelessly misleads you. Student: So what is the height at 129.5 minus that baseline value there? 0.4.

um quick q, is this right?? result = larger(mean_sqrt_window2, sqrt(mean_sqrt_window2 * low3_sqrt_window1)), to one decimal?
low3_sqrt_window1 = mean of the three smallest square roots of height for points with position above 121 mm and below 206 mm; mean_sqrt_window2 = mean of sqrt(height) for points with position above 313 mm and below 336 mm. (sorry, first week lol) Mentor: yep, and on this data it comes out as 5.7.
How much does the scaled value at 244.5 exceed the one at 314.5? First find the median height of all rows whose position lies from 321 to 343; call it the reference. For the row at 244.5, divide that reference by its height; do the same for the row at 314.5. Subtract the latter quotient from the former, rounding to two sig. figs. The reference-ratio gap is -0.29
